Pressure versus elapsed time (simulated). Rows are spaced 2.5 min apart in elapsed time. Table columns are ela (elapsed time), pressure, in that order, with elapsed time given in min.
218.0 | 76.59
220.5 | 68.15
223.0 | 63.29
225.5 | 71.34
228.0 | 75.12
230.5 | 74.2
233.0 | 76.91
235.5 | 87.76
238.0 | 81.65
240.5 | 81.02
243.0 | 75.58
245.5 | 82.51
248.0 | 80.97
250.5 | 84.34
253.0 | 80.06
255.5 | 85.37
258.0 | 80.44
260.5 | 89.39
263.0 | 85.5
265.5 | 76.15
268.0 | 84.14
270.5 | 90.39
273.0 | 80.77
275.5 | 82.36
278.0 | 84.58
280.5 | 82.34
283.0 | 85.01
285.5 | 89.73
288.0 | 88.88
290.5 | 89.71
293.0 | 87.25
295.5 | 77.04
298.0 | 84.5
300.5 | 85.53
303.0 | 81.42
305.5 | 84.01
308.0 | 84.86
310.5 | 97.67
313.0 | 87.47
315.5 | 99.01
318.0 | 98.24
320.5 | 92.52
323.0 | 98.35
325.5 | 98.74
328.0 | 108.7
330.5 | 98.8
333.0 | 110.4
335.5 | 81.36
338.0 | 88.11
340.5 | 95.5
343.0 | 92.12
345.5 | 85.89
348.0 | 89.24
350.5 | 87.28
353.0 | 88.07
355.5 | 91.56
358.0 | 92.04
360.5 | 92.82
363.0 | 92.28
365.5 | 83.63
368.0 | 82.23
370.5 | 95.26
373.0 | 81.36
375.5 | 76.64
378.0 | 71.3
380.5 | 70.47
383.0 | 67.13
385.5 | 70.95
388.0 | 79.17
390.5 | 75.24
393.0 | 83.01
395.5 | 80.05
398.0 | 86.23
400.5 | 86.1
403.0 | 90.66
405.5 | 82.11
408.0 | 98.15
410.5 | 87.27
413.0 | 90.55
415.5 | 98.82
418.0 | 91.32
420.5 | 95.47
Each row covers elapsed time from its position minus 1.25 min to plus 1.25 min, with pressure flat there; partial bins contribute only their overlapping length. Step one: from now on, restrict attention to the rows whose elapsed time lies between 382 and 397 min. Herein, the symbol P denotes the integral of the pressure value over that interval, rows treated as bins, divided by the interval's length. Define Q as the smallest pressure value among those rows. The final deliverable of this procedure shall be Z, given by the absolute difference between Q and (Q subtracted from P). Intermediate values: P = 76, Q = 67.13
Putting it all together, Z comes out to 58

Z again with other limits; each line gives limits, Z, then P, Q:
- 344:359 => 83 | 89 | 85.89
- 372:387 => 61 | 73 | 67.13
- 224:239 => 65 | 78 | 71.34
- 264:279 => 69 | 83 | 76.15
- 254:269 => 69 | 83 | 76.15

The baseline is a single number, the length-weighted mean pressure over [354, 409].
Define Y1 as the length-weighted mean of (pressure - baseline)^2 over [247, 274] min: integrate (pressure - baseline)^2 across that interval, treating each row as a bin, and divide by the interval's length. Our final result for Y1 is 17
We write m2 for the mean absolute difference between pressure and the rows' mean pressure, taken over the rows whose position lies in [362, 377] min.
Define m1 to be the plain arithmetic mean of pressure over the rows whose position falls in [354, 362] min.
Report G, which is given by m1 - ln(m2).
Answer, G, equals 90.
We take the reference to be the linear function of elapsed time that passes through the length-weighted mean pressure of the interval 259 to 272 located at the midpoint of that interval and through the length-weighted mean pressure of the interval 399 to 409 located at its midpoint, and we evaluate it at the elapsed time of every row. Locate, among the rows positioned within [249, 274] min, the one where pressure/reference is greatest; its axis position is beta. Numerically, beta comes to 270.5 min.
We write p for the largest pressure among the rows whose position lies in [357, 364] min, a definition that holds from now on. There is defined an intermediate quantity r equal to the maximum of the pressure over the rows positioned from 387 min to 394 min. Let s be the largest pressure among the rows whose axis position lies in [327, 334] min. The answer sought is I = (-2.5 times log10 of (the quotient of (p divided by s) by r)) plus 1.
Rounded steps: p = 92.82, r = 83.01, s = 110.4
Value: 5.99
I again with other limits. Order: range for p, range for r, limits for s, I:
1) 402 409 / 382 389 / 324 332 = 5.86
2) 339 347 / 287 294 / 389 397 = 5.73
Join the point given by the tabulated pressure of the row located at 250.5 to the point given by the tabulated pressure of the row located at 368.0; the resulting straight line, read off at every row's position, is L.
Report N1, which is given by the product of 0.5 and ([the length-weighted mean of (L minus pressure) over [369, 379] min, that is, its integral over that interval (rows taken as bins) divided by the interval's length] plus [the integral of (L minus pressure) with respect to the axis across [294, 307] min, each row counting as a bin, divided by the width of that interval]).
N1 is 1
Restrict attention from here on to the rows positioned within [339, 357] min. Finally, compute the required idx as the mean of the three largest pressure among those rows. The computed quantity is 93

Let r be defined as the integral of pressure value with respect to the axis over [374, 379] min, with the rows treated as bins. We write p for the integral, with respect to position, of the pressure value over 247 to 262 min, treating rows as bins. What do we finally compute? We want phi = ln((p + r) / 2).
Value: 6.7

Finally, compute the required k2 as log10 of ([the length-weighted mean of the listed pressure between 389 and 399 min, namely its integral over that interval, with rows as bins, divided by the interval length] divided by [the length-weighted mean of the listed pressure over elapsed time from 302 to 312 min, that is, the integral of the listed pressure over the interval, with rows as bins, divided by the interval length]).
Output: -0.03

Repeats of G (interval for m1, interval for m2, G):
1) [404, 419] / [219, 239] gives 90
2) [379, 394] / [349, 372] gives 73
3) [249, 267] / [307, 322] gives 81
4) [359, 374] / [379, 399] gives 86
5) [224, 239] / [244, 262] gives 77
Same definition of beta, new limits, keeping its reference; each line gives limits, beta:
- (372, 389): 373.0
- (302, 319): 315.5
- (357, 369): 360.5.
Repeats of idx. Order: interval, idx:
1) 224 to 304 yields 90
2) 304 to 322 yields 98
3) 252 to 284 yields 88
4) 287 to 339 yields 106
